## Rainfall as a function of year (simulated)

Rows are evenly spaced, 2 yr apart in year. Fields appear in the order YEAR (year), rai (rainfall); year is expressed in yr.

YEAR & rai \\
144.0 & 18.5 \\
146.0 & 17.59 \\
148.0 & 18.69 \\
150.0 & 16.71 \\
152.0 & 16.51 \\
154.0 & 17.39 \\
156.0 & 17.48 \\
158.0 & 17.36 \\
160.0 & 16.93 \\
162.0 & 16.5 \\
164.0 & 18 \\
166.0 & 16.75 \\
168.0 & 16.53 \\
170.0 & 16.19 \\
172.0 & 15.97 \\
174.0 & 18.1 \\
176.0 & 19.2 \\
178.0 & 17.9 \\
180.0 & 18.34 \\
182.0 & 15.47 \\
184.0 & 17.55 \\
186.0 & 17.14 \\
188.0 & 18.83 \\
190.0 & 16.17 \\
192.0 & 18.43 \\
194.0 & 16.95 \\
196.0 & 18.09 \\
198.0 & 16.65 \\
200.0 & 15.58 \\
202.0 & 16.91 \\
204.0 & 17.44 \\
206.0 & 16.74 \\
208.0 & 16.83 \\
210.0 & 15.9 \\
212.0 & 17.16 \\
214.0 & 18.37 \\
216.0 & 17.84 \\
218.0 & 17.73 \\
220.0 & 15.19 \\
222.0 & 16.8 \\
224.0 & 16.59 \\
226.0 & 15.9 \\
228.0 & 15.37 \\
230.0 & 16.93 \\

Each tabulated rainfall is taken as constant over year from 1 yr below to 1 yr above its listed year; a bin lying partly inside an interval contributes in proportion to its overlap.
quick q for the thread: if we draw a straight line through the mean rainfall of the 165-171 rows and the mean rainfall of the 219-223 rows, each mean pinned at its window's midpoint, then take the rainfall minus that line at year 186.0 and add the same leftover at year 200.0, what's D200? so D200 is 0.2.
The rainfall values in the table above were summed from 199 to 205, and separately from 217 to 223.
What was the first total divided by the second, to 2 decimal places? 1.00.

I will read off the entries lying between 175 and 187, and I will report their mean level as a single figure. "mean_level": 17.6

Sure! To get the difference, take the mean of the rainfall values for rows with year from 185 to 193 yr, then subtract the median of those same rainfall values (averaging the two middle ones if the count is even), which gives -0.14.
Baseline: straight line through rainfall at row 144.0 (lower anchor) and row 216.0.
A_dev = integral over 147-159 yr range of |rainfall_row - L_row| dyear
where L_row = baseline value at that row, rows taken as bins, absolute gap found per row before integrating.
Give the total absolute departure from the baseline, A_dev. 13.6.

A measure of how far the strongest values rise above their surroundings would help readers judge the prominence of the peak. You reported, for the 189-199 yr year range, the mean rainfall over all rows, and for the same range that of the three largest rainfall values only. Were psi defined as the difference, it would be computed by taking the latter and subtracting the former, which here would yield 0.57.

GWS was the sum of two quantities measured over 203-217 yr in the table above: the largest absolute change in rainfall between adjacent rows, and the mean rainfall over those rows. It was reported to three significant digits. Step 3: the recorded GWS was 18.4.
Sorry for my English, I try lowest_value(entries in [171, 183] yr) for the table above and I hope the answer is 15.47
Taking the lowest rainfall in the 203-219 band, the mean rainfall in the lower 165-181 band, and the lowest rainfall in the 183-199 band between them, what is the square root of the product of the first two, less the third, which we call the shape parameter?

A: 0.45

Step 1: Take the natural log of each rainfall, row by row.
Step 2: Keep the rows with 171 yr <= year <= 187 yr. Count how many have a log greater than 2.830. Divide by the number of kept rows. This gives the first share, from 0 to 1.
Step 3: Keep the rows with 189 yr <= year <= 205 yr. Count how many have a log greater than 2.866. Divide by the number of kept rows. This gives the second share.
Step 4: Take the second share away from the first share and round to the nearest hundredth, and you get 0.50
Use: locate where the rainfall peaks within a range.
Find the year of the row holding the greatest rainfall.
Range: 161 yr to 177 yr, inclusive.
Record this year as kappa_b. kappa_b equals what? 176.0 yr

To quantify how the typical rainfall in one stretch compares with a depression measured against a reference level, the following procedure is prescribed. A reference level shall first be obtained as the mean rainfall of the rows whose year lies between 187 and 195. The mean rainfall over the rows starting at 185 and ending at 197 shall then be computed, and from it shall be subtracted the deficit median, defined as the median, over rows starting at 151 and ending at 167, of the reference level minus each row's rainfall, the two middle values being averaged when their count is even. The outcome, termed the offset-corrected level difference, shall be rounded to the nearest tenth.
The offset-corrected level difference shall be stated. 17.2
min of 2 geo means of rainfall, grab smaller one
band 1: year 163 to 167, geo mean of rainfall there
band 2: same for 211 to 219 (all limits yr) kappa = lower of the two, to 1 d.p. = 17.4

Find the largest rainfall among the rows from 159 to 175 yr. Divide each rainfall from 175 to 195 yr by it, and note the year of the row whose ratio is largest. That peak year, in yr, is 176.0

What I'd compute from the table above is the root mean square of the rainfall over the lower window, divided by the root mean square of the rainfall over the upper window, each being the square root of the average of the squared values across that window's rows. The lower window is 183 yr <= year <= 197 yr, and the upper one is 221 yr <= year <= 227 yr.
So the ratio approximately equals 1.07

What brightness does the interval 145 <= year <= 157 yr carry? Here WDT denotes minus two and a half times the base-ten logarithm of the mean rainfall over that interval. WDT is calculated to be -3.10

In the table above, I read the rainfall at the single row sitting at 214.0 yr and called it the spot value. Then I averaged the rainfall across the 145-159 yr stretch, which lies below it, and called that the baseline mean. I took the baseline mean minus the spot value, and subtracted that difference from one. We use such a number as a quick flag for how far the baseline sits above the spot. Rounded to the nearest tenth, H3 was 2.0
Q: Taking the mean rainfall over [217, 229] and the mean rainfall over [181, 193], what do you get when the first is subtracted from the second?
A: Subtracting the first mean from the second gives 1.0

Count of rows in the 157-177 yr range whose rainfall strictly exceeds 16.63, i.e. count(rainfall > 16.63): 6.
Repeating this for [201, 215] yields 6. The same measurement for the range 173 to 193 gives 8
